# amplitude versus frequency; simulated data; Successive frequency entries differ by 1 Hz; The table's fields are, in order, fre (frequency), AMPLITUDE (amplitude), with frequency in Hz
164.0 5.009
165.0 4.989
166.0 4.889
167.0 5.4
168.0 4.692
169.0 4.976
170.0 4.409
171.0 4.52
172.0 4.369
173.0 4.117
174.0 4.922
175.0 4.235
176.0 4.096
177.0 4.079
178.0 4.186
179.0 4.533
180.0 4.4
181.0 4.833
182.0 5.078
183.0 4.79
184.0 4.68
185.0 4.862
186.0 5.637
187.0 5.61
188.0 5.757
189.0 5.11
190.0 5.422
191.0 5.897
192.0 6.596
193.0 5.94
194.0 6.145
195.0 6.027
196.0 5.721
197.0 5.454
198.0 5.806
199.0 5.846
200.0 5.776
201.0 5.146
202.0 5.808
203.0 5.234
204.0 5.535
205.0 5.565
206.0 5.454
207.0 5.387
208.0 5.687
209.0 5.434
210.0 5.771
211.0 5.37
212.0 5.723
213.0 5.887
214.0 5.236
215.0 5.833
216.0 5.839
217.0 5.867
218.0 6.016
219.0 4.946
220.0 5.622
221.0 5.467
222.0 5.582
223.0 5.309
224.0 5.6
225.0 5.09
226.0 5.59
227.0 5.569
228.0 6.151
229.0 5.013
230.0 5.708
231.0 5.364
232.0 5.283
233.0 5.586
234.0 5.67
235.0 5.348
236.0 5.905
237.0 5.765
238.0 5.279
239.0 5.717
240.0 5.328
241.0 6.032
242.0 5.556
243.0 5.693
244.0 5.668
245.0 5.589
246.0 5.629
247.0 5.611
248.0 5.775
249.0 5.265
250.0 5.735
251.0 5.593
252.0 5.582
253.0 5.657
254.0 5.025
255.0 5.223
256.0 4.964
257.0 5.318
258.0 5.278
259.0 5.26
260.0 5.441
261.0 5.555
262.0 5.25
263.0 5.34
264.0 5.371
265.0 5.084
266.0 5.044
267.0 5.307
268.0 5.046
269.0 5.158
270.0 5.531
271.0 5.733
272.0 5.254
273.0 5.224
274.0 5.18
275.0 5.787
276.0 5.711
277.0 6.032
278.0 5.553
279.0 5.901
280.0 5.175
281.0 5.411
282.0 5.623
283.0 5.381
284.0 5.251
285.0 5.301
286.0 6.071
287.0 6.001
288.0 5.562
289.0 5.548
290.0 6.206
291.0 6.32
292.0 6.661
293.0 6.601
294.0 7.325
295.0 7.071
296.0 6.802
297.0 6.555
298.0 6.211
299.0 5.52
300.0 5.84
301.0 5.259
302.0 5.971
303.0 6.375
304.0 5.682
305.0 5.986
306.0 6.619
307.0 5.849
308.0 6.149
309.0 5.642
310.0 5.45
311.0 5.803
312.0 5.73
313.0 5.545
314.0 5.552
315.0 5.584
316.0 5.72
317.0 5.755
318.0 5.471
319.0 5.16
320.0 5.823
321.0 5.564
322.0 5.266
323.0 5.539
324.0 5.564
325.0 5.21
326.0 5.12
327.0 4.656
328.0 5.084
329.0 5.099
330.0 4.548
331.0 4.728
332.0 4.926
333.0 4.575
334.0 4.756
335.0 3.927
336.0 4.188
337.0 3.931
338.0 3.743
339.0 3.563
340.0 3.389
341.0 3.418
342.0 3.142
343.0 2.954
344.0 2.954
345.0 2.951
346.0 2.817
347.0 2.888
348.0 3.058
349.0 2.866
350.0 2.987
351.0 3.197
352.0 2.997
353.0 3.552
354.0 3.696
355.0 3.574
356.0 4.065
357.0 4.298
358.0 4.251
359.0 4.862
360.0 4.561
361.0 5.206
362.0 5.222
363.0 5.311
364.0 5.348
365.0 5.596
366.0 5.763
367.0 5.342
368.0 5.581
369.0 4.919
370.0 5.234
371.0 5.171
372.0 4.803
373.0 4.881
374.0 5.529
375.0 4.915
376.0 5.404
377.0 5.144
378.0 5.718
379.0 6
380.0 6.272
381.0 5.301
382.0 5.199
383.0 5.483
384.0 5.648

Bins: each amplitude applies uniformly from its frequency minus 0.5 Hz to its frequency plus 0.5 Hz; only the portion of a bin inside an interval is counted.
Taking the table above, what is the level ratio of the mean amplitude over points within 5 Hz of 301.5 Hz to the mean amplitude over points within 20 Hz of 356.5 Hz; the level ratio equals 1.4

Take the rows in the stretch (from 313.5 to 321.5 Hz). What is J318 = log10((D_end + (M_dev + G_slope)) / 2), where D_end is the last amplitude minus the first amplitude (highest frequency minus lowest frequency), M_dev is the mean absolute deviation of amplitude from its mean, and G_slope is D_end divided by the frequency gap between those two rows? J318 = -1.1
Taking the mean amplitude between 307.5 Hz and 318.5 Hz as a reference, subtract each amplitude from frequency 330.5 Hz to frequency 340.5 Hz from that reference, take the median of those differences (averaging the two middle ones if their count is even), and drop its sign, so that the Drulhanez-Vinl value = 1.61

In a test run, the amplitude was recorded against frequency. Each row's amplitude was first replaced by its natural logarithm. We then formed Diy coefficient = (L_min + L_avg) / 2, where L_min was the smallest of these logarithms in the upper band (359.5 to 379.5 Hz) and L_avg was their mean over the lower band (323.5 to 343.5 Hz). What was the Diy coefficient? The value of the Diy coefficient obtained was 1.48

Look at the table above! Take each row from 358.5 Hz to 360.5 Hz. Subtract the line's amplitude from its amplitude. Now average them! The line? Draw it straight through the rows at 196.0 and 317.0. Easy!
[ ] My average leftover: -1.1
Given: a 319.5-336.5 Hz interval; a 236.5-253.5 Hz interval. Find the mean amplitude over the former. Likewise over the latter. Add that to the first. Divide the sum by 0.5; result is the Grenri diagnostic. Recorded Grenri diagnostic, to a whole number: 21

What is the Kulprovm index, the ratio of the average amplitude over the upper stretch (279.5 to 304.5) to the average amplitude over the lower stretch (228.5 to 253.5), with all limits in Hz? 1.07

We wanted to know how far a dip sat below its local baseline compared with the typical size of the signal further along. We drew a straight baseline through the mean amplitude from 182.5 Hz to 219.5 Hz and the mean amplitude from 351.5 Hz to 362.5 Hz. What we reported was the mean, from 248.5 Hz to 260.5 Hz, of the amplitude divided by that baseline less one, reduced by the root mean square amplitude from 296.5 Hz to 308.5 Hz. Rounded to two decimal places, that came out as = -5.97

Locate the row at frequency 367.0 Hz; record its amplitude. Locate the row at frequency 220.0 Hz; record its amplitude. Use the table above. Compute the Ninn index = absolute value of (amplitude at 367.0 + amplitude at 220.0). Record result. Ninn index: 11.0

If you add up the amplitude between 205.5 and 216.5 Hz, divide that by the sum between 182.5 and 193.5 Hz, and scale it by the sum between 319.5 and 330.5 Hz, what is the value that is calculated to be 59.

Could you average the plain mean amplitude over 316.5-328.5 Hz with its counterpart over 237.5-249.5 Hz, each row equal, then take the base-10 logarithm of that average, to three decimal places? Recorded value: 0.738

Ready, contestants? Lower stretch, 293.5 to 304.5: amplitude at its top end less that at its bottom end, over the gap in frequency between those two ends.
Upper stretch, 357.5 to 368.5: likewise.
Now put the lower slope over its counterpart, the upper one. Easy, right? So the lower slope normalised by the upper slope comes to -1.24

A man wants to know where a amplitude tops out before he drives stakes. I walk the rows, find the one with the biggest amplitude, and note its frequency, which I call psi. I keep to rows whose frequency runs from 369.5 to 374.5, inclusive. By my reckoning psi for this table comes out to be 374.0 Hz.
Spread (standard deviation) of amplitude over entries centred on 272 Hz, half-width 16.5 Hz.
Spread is 0.3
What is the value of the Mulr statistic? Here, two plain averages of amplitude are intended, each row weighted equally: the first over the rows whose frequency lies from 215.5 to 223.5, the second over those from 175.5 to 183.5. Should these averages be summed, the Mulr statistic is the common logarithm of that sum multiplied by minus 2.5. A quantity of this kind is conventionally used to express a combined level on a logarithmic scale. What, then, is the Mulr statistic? -2.51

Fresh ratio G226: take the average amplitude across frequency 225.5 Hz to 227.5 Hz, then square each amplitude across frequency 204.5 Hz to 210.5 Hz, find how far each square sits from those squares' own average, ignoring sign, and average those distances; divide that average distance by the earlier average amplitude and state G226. 0.2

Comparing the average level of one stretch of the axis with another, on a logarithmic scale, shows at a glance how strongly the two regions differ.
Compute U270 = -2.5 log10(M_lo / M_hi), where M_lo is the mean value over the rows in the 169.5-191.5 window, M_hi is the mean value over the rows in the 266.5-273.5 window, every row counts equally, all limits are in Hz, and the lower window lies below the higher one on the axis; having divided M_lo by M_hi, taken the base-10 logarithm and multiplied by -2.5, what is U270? 0.11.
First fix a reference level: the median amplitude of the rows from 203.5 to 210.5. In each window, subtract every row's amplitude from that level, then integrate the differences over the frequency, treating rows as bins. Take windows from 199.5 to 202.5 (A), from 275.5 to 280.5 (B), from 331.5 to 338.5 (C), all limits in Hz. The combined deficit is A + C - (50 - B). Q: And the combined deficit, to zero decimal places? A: -42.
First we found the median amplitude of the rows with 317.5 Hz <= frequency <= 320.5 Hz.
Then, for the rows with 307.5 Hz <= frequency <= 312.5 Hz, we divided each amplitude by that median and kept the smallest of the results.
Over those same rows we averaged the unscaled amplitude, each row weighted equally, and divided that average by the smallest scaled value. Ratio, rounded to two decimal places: 5.78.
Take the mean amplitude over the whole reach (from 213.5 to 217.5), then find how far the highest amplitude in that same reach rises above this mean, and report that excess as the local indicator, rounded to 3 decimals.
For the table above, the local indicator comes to 0.173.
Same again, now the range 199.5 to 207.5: 0.320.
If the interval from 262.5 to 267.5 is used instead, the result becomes 0.142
